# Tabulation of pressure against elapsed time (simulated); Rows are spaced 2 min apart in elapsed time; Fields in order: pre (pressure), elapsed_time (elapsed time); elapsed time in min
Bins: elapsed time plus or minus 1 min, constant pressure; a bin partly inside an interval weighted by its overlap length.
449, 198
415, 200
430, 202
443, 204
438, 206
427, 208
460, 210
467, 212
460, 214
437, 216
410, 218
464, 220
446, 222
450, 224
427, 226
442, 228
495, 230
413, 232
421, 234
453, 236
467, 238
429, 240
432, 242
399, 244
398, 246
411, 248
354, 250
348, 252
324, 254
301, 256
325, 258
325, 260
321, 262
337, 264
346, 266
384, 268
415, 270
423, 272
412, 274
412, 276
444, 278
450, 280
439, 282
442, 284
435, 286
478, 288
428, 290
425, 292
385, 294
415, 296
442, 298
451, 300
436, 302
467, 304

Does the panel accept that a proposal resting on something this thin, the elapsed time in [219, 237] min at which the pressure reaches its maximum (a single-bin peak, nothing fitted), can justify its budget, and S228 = 230 min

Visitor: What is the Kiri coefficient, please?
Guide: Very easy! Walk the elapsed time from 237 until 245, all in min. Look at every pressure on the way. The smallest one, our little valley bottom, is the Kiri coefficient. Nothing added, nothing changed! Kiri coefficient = 399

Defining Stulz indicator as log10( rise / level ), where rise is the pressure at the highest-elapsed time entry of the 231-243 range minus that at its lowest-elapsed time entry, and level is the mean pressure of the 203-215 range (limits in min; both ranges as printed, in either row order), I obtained -1.37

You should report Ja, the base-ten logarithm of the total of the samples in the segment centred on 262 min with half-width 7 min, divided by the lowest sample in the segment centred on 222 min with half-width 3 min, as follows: 0.72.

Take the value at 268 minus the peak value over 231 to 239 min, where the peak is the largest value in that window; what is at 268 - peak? -83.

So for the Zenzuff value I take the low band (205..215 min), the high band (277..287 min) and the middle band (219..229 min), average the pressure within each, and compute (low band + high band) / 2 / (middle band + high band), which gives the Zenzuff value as 0.503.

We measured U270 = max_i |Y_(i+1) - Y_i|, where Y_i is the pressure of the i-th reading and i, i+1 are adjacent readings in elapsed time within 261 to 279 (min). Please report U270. 38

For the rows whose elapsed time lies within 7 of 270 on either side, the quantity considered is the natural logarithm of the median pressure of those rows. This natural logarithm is 6.02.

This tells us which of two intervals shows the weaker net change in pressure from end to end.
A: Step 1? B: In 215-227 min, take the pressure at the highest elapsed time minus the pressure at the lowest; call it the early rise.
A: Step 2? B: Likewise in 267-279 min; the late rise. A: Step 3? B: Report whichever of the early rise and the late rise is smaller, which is -10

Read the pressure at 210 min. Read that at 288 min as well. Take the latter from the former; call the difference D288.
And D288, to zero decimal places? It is -18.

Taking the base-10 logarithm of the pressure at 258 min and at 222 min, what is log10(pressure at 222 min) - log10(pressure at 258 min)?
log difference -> 0.14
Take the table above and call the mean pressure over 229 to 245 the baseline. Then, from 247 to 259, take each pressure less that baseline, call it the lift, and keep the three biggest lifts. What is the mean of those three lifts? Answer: -68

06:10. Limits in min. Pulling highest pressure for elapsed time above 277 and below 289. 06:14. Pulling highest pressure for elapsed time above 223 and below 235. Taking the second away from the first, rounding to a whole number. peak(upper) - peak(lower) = -17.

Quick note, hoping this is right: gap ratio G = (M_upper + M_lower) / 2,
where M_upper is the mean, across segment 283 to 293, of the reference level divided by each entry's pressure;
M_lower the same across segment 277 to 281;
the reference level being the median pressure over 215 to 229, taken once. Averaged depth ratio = 1.00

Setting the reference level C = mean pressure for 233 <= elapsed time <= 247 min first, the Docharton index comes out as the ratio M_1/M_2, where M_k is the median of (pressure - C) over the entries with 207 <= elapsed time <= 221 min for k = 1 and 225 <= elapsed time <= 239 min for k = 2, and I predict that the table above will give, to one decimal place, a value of 2.3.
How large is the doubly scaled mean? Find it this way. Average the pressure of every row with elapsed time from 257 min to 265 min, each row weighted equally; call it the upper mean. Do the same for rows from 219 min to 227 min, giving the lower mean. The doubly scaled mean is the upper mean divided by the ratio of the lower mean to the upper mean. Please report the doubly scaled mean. 239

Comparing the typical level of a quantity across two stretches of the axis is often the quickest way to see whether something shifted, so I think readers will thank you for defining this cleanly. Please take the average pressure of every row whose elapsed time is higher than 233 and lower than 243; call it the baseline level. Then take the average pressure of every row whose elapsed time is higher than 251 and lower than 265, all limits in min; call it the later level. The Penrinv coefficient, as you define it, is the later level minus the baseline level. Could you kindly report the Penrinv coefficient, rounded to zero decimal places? -115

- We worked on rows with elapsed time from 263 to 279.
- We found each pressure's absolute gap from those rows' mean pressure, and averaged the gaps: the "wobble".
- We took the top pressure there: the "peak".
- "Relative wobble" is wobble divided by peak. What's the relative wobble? 0.069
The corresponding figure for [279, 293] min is 0.026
